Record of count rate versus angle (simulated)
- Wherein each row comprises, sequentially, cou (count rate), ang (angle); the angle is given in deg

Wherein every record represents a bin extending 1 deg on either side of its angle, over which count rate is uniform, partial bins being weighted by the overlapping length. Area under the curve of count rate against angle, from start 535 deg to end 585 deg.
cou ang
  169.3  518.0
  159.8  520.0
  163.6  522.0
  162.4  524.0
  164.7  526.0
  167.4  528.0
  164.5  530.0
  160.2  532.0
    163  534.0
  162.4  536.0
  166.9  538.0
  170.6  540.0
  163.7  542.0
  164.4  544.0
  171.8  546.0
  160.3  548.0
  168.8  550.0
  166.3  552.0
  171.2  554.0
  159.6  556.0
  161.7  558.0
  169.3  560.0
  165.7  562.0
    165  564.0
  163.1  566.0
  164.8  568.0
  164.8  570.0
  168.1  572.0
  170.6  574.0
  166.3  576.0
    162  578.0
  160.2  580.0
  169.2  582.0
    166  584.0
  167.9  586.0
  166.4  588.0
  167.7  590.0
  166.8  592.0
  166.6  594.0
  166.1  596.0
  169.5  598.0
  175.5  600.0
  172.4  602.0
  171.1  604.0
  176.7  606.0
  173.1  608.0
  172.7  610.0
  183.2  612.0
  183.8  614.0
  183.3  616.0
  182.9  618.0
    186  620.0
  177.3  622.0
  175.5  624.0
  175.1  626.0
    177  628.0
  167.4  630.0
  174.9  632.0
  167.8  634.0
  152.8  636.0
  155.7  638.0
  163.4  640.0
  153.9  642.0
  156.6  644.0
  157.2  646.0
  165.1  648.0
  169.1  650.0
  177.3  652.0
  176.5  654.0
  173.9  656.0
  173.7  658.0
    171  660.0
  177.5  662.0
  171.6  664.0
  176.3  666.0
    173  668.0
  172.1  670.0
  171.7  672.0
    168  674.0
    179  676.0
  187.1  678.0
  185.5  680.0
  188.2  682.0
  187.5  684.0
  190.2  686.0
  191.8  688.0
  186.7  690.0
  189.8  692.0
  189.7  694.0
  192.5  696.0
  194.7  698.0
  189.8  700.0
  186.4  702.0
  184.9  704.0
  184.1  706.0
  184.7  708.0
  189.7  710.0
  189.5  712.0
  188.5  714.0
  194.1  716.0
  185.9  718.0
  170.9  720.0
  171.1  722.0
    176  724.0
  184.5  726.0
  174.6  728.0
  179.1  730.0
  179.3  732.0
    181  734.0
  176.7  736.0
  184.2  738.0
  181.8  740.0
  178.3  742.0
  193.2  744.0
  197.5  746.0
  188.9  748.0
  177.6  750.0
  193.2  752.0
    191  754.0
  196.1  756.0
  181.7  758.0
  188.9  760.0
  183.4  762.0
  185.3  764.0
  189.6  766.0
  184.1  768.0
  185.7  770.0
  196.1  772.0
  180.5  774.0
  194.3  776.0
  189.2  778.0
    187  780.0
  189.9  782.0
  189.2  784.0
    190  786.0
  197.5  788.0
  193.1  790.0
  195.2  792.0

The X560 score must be 8286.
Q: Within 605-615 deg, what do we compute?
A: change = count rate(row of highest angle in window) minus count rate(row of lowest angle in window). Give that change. 7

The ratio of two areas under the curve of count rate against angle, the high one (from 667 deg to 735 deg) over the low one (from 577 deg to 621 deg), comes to 1.65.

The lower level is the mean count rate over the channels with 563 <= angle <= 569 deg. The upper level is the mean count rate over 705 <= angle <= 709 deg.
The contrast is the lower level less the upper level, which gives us -20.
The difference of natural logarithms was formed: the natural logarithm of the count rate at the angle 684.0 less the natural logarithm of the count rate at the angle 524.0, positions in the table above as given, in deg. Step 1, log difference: 0.14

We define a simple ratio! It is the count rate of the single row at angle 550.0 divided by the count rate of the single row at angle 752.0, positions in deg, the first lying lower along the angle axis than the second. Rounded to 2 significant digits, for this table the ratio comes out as 0.87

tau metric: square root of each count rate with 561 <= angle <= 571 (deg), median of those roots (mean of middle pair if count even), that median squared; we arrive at 165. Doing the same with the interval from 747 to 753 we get 189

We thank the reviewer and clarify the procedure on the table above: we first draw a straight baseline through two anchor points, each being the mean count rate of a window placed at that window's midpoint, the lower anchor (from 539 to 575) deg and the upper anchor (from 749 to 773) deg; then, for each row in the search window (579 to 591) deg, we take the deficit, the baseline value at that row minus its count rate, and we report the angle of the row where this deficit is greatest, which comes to 580.0 deg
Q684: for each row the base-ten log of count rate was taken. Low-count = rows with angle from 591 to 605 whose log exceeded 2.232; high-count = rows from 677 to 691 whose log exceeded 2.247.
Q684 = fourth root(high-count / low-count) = 1.24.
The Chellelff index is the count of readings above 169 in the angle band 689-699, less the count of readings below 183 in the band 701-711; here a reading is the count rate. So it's 5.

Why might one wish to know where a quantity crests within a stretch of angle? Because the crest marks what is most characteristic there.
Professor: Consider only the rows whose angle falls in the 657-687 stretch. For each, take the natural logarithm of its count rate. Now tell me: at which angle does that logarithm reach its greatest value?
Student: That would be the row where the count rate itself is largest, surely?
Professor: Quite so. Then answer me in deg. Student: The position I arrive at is 686.0 deg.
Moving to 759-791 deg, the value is 788.0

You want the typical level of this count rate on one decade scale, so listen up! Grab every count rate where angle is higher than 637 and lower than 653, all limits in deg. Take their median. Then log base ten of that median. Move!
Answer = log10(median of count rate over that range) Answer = 2.20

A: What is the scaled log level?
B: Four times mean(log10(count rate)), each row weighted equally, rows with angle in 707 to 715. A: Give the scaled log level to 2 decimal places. 9.10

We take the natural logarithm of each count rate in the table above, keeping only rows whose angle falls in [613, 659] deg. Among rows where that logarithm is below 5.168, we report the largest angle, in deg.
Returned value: 658.0 deg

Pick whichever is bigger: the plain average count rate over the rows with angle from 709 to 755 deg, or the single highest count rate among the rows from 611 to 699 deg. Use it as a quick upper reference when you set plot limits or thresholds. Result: 195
